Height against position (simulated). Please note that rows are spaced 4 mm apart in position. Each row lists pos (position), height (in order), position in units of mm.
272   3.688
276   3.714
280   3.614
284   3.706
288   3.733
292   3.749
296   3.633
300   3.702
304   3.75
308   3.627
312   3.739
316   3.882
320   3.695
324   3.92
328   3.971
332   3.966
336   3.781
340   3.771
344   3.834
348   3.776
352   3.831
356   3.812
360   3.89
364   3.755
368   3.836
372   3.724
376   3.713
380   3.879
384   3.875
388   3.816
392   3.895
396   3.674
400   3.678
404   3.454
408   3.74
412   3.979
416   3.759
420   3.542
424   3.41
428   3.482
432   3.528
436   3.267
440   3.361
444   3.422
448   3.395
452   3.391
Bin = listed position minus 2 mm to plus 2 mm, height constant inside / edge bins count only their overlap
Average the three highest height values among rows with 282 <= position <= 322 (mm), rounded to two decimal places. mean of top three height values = 3.79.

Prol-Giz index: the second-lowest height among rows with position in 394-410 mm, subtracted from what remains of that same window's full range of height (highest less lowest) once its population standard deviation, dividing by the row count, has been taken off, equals -3.50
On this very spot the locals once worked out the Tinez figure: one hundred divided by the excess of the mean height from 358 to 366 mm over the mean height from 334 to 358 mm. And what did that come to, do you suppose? 4615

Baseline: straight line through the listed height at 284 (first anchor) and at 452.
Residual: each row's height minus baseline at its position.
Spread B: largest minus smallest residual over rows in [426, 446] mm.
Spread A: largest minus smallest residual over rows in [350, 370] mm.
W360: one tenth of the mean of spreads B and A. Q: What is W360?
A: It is 0.019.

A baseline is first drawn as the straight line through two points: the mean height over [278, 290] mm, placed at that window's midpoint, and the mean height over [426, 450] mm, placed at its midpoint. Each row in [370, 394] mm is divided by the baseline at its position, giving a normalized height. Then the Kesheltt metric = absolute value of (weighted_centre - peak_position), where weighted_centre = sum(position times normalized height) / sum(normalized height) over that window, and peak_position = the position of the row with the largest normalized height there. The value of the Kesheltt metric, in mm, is 9.9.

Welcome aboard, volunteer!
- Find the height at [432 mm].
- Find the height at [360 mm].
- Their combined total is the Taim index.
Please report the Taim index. 7.42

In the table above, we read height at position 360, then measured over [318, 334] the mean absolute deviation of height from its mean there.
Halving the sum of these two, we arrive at 1.99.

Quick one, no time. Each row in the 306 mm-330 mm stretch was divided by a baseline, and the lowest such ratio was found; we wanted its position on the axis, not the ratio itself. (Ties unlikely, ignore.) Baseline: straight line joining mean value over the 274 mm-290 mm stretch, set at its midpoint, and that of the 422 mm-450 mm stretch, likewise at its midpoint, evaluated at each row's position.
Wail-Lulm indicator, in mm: 308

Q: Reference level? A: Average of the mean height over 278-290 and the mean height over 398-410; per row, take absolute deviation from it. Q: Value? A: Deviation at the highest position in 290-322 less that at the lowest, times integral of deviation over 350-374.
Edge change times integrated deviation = -0.20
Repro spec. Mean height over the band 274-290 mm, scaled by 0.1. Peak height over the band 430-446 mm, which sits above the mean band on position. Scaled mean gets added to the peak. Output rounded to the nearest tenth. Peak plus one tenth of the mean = 3.9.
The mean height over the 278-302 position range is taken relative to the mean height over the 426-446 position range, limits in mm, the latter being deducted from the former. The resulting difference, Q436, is 0.28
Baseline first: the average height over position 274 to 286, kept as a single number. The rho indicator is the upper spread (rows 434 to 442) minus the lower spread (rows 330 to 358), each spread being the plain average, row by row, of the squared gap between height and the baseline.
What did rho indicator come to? 0.11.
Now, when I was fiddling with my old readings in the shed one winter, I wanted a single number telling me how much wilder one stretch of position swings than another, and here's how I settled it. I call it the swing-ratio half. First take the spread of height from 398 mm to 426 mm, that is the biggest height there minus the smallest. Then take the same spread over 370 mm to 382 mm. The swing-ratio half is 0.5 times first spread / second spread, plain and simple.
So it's 1.7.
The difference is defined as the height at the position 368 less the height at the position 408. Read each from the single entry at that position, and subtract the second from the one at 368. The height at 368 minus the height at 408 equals 0.10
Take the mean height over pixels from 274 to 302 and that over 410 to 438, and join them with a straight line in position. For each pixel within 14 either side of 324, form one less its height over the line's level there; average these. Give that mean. -0.052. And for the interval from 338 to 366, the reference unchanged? -0.049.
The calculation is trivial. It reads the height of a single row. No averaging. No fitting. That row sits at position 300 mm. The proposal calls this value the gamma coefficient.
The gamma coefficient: 3.702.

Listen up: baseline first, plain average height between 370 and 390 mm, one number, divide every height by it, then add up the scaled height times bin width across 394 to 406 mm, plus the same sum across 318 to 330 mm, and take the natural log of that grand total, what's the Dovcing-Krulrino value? 3.16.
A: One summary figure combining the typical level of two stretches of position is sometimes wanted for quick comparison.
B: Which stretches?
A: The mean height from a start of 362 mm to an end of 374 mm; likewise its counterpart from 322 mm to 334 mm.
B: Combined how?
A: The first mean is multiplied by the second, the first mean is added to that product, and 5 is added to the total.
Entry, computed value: 23.7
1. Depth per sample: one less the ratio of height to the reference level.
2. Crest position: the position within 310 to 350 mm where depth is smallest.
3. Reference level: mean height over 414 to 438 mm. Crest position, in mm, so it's 328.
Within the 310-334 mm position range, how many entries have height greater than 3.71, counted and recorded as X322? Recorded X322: 5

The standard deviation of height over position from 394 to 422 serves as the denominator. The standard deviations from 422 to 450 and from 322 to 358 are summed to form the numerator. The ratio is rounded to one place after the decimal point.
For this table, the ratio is 1.0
